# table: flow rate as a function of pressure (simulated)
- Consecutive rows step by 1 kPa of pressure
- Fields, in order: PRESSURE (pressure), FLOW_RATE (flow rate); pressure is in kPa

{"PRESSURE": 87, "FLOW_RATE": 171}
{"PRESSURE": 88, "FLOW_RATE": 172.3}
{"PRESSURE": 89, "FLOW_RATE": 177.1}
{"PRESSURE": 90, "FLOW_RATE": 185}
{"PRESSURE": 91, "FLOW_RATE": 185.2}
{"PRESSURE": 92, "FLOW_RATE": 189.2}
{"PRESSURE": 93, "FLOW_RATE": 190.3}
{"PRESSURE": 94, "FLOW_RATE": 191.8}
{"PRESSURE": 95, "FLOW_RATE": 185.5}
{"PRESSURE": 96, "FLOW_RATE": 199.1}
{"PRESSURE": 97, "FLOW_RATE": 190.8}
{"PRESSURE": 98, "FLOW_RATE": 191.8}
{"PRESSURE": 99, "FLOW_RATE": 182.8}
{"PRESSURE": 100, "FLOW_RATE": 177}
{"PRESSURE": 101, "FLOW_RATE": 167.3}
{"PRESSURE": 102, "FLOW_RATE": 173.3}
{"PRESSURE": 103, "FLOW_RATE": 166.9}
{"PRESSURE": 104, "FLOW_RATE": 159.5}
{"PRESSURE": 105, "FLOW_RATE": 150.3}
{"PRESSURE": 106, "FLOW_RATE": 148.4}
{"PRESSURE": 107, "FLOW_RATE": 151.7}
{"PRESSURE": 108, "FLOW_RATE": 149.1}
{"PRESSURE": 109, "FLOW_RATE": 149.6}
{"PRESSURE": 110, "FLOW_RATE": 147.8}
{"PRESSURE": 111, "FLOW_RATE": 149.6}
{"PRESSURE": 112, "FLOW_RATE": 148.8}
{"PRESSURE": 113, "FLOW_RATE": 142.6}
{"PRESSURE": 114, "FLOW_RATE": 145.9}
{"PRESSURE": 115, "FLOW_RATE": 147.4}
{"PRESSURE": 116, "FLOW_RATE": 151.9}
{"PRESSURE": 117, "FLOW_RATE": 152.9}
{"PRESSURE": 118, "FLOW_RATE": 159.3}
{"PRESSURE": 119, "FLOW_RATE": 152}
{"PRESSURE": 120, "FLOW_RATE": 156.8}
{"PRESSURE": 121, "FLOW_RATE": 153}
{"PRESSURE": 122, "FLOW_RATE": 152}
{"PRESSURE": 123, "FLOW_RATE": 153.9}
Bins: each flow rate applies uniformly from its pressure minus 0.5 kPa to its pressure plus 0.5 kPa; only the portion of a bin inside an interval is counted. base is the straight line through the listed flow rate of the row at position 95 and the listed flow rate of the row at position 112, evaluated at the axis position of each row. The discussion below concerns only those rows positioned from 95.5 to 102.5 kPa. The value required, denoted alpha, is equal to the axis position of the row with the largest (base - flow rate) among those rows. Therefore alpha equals 101 kPa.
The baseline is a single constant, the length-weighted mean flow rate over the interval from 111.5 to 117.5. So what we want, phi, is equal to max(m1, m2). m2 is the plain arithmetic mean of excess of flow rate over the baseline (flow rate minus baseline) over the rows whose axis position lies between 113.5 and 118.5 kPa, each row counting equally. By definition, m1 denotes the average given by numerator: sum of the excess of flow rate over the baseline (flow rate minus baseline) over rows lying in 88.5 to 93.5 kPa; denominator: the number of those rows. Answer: 37.1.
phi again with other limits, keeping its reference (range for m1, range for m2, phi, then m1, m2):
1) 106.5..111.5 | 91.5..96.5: 42.9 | 1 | 43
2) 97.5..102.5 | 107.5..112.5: 30.2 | 30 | 1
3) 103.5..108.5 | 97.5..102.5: 30.2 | 4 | 30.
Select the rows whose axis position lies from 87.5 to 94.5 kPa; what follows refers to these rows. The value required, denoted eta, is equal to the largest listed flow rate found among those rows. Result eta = 191.8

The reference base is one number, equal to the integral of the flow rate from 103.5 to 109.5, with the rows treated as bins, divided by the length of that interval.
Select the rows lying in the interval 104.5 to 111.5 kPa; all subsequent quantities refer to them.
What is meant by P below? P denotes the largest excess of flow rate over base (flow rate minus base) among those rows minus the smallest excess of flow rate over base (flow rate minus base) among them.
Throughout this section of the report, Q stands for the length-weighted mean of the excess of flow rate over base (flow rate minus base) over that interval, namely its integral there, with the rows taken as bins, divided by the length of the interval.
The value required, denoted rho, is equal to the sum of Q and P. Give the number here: 2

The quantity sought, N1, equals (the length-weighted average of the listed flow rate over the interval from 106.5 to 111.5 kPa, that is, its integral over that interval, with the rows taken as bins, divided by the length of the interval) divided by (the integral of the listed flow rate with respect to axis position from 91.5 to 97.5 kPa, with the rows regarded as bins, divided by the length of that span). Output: 0.78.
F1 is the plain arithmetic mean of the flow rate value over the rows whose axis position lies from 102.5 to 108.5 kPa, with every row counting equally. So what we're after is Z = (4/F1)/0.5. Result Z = 0.0518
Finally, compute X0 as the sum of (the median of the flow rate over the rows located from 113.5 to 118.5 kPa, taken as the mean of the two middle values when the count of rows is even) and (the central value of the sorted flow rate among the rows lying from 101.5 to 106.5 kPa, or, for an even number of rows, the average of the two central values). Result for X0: 311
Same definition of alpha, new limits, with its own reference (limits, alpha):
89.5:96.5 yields 90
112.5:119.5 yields 113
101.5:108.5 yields 105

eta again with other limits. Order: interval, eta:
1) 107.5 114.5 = 149.6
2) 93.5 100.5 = 199.1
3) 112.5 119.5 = 159.3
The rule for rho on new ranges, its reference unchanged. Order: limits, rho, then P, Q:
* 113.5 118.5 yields 13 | 13.4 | 0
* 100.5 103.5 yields 24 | 6.4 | 18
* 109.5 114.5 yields 3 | 7.0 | -4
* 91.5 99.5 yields 55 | 16.3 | 39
